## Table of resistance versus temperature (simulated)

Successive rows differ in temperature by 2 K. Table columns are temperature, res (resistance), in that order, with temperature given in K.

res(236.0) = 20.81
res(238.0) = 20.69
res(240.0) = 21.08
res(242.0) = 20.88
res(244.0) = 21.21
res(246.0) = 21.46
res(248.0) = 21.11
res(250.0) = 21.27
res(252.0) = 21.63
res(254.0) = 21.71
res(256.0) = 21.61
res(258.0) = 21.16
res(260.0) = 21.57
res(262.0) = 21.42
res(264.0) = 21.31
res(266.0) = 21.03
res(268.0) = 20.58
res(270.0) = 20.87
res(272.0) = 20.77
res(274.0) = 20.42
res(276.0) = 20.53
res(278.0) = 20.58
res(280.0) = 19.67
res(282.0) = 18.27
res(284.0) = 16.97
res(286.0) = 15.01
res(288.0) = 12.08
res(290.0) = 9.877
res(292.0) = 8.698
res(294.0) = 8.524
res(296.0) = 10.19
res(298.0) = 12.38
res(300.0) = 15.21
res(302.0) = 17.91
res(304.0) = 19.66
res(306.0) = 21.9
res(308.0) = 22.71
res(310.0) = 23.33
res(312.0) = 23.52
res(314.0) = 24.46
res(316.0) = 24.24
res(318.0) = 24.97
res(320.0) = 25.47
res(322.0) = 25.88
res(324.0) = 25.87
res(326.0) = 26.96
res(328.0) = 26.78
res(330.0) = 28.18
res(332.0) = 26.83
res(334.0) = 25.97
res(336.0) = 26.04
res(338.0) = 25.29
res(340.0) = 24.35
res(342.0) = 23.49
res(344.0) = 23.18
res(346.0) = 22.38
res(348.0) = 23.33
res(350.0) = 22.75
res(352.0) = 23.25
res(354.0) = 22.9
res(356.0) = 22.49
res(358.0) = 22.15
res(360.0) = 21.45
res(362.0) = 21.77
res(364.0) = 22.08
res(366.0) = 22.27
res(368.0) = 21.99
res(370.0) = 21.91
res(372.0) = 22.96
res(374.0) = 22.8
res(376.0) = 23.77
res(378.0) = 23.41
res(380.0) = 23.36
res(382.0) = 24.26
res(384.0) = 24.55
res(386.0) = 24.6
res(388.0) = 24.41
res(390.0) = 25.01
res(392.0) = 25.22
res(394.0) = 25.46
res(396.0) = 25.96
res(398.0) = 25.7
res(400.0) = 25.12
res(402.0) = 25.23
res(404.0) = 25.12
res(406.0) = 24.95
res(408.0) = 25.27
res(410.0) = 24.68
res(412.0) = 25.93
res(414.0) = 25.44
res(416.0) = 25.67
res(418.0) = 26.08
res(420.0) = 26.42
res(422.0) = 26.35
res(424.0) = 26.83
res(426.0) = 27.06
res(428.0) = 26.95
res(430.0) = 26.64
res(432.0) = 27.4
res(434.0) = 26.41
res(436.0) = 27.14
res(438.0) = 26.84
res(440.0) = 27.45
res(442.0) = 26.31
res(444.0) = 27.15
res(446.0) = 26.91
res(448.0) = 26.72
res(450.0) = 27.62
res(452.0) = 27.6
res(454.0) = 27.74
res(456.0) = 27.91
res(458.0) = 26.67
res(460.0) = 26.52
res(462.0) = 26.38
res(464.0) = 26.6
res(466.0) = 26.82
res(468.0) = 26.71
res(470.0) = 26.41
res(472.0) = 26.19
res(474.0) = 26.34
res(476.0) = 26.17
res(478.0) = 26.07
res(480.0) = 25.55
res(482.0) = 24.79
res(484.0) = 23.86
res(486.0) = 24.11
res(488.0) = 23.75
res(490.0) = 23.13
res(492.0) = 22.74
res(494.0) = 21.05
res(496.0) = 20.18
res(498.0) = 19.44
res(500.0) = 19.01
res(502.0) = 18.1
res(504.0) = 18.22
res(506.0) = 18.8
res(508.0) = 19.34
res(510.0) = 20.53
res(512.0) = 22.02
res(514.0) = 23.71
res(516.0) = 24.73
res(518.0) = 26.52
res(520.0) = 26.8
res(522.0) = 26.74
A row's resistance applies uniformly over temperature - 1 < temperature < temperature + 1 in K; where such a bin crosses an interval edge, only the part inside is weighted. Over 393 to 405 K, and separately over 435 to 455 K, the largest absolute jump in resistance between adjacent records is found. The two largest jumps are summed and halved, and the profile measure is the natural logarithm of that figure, -0.151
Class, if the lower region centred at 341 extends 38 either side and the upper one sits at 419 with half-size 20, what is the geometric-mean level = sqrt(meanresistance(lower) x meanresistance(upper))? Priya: 24.9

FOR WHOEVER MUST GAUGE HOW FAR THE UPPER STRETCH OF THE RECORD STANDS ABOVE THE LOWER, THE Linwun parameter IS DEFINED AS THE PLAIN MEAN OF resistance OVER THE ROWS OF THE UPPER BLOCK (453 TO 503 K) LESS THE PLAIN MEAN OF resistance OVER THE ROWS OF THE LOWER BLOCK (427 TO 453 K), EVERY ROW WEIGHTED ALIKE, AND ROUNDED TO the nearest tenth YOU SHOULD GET -2.5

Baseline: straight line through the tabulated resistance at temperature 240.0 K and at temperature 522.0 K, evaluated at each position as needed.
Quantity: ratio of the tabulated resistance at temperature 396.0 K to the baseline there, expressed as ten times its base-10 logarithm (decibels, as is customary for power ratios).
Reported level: 0.30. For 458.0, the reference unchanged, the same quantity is 0.20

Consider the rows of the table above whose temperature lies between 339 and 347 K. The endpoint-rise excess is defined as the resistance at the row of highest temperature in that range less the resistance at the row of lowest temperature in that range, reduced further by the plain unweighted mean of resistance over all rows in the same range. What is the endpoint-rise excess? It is -25.3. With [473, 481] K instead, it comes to -26.8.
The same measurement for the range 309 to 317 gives -23.0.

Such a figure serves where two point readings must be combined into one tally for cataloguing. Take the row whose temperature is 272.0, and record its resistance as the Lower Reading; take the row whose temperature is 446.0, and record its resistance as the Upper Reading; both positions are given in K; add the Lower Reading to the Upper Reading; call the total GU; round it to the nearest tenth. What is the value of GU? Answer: 47.7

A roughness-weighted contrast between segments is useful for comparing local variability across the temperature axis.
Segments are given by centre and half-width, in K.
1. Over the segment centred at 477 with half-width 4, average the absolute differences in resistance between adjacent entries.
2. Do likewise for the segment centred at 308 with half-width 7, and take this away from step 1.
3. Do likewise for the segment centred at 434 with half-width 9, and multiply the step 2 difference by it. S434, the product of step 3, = -0.5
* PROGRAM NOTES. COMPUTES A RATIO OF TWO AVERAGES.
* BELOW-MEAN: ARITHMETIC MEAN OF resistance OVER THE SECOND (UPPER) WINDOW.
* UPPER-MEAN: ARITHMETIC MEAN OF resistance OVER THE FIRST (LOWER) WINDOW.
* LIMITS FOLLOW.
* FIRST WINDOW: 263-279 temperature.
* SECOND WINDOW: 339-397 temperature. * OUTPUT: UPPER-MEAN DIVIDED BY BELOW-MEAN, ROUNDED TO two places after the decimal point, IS 0.89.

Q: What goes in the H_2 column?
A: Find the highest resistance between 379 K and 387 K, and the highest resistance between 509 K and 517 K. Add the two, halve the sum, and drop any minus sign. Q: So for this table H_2 25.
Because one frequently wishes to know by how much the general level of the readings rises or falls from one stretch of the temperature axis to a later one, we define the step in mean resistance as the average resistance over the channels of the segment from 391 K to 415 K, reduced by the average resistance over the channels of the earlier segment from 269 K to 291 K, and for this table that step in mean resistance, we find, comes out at 8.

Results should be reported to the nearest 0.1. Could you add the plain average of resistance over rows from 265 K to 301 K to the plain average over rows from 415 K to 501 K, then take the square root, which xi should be 6.5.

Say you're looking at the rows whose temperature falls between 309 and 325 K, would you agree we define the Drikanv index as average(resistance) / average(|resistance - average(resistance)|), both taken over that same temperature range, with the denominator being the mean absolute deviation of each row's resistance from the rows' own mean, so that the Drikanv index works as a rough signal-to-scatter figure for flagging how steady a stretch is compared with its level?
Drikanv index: 30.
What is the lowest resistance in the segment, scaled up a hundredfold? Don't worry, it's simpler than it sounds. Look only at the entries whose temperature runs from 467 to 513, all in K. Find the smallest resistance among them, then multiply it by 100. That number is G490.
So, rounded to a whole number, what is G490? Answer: 1810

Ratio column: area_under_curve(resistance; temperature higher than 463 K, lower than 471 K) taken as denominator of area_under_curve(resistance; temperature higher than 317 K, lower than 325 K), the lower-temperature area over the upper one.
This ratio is 0.96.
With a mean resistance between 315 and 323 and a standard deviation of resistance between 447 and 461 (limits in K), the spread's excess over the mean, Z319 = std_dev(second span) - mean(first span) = -24.6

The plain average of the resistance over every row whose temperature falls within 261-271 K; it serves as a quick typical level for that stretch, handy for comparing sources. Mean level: 21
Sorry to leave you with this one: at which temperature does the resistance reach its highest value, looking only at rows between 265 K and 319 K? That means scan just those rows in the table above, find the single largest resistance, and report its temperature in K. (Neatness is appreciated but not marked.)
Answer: 318.0 K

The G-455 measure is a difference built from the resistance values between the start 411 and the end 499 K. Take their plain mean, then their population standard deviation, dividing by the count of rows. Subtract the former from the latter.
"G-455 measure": -24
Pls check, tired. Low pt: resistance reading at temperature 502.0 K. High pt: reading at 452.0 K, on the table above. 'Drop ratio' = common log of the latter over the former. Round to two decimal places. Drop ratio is 0.18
